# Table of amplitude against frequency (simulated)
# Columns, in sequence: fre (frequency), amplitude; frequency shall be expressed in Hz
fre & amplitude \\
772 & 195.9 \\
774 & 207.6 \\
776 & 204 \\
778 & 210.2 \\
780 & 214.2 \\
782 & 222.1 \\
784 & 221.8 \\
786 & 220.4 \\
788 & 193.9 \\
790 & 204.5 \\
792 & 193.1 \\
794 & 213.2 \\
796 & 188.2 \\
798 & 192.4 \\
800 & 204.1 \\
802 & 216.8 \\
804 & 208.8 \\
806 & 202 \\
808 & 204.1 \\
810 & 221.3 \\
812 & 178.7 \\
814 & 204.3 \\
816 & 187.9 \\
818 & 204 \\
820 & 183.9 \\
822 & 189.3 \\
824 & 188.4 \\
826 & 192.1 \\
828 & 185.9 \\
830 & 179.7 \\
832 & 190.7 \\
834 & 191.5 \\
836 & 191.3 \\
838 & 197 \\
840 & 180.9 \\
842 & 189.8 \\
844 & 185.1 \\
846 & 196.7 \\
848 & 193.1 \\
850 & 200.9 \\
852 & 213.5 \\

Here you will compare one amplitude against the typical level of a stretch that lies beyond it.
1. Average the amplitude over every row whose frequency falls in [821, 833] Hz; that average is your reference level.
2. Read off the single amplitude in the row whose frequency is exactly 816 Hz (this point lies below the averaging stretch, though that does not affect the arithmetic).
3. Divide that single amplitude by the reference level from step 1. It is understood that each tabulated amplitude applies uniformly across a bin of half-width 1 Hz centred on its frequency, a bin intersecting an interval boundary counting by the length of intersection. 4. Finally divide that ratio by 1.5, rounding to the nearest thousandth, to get 0.667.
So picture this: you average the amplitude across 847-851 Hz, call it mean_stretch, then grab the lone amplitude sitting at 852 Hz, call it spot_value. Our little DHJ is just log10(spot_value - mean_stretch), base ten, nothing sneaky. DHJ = 1.2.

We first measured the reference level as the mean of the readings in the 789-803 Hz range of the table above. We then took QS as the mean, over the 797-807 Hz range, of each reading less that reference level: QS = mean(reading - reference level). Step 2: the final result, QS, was 3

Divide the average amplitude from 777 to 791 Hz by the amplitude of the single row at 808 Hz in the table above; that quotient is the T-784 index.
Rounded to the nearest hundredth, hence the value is 1.04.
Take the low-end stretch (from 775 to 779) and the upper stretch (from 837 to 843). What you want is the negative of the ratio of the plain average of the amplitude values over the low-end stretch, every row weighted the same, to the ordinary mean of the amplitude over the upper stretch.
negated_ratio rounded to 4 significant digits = -1.094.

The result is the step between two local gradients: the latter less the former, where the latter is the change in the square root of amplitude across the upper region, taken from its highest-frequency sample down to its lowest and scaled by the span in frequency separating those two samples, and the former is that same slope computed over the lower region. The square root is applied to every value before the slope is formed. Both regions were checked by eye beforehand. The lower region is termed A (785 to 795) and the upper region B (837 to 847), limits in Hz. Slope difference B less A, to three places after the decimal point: 0.029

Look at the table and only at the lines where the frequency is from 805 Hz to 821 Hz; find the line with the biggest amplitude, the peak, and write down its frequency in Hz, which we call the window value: 810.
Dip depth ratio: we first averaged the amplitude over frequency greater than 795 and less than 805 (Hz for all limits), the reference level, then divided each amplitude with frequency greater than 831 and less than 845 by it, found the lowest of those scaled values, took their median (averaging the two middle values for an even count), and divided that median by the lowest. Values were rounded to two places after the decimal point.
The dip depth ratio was 1.05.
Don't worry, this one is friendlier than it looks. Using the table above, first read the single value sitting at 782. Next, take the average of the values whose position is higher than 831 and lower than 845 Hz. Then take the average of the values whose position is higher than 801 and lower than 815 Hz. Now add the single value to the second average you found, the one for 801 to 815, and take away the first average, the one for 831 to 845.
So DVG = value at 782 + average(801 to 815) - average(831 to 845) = 238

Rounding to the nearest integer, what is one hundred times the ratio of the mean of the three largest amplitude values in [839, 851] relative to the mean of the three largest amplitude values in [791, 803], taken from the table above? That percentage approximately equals 93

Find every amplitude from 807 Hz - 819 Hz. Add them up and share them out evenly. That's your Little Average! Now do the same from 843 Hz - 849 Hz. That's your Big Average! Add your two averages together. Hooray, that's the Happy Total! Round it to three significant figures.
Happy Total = 392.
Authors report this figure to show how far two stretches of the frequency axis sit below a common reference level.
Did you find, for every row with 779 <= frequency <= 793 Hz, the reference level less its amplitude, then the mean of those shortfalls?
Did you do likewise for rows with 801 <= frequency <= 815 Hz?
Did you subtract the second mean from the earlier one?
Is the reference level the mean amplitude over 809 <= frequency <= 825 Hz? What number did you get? -5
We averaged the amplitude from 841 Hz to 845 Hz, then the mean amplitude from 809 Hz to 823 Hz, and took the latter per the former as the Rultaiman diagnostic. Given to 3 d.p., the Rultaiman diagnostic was 1.044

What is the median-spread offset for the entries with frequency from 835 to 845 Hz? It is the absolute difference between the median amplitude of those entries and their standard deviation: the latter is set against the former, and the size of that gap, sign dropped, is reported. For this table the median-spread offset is 184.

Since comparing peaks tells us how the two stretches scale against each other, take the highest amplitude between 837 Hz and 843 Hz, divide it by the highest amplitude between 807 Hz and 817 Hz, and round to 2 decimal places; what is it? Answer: 0.89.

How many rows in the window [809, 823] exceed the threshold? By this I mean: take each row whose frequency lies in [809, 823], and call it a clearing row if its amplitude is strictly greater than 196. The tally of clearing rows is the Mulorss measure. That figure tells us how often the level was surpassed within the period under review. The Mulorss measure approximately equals 3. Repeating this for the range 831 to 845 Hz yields 1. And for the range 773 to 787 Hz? 7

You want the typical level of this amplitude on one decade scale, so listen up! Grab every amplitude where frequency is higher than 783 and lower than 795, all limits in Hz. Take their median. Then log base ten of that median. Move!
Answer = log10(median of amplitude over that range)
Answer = 2.32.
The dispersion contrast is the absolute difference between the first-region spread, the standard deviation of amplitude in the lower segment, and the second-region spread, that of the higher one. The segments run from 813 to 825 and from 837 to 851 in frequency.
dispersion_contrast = 2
